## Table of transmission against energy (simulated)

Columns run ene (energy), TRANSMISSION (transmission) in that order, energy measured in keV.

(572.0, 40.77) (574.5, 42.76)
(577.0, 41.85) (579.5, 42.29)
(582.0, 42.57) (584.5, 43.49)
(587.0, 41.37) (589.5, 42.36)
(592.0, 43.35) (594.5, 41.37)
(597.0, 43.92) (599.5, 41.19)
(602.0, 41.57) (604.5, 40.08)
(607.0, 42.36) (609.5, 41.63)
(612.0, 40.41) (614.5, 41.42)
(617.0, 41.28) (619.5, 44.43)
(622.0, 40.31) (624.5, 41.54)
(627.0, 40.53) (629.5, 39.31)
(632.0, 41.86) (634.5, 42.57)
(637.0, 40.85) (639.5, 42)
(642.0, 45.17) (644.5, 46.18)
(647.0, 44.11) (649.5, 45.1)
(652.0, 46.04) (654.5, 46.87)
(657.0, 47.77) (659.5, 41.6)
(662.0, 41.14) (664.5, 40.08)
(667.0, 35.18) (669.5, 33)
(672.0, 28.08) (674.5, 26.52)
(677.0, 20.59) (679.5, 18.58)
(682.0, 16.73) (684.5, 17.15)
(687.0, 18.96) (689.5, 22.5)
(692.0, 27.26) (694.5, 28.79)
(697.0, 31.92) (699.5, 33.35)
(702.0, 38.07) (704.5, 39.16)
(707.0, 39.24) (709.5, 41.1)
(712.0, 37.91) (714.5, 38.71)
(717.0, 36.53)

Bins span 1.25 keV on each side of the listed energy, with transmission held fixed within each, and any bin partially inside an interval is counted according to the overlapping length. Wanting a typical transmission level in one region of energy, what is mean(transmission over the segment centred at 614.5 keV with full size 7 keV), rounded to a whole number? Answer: 41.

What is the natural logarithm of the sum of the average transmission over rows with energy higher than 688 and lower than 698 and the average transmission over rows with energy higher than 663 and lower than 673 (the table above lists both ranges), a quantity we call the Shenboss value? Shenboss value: 4.12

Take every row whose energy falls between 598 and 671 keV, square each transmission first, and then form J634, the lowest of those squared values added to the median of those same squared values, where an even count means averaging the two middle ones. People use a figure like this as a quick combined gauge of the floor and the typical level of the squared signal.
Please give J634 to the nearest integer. 2817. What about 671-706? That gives 1003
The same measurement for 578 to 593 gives 3515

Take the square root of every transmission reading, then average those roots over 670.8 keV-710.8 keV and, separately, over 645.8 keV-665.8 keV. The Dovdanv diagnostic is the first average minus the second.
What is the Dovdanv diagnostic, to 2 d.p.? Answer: -1.40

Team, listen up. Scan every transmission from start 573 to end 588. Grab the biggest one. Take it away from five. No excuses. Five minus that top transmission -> -38.5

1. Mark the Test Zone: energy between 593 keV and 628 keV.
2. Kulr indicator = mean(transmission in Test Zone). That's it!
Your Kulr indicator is 41.6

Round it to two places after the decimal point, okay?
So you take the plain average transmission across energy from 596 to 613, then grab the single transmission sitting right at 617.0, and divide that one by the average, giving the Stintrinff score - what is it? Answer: 0.99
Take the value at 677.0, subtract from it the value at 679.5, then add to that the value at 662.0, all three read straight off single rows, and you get 43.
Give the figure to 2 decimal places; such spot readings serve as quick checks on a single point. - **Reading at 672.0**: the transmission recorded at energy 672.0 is 28.08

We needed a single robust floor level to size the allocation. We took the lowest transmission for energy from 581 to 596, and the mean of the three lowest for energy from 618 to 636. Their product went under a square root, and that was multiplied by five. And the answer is 204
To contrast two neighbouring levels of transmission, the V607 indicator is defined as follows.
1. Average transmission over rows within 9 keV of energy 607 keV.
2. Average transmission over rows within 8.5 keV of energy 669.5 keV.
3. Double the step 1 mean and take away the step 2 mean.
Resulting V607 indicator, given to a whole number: 50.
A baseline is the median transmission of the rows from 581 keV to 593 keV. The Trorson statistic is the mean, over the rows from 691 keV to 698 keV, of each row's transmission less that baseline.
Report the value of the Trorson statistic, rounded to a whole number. -13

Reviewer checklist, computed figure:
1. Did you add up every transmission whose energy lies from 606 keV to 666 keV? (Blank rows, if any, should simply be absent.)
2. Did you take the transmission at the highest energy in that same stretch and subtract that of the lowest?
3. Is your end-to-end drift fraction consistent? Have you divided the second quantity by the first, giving -0.002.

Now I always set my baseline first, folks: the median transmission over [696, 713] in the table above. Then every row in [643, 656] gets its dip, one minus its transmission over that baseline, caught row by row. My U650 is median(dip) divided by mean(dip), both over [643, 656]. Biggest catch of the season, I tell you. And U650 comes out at 1.05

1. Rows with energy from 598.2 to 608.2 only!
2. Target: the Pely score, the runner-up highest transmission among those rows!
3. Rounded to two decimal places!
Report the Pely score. 41.57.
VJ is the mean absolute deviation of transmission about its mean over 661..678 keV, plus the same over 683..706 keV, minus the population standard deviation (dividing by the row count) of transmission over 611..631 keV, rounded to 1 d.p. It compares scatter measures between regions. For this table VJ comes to 10.9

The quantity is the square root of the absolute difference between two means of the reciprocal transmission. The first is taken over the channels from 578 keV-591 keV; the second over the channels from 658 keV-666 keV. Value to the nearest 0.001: 0.029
